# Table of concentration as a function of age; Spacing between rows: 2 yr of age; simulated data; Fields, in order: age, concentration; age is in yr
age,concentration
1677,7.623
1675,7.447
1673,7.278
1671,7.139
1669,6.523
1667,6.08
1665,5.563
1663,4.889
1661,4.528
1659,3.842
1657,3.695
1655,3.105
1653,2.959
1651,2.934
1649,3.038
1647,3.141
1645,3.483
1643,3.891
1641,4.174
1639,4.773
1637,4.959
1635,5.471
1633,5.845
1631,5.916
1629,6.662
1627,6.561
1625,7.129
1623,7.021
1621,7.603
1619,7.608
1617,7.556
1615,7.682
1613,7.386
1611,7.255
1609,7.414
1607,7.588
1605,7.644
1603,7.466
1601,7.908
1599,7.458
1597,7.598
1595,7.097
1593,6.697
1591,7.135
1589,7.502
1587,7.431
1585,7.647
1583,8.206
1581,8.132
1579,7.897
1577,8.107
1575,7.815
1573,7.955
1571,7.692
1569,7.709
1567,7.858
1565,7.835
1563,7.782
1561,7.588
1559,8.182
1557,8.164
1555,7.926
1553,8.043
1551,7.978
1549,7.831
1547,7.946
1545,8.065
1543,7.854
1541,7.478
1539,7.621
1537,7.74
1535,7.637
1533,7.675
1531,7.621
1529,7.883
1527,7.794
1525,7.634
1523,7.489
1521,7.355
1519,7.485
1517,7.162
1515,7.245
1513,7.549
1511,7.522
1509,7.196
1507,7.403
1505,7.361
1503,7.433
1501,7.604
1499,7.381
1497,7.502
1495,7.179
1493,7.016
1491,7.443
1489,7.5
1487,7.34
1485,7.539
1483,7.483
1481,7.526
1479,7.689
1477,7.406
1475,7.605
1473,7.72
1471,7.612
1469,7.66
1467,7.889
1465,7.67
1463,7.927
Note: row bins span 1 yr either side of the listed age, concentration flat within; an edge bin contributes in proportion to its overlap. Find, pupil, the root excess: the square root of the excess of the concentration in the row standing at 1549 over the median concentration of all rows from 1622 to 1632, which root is 1.08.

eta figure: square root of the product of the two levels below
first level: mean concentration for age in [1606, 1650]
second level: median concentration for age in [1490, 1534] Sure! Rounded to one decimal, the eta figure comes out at 6.7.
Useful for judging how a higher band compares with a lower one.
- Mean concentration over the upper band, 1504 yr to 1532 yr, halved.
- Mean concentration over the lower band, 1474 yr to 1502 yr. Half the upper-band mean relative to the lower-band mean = 0.502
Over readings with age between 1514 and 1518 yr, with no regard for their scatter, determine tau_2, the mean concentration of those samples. 7.2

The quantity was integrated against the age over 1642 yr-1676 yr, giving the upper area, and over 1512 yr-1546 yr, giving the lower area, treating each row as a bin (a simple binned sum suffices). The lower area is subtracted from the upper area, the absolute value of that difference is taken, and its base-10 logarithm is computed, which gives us 2.00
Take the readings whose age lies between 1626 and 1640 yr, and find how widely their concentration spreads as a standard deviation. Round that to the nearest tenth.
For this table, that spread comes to 0.7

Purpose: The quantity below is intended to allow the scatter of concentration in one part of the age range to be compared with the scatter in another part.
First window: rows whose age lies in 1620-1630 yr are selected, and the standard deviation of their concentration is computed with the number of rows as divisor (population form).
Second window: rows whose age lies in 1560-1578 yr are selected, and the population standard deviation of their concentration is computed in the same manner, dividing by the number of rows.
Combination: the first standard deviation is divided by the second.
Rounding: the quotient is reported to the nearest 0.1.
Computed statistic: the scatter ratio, 2.6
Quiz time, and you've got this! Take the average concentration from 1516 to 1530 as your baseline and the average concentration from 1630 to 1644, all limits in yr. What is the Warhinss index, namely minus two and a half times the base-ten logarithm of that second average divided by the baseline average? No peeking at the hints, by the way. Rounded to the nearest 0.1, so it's 0.4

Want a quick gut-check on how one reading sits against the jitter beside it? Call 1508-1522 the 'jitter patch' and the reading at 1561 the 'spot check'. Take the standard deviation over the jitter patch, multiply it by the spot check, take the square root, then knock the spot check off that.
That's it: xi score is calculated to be -6.5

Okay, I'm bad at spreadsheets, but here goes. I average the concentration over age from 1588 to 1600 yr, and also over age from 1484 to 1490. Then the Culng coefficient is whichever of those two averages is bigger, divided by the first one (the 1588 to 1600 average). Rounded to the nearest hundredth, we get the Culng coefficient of 1.03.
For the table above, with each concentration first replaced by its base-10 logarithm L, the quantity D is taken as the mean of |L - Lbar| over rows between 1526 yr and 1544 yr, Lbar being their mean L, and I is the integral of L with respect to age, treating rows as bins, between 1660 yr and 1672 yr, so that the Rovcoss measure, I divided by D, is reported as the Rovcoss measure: 1545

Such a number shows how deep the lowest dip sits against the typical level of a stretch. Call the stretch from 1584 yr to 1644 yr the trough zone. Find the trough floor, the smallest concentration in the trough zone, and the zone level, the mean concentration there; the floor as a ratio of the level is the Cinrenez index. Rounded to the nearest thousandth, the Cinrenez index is 0.572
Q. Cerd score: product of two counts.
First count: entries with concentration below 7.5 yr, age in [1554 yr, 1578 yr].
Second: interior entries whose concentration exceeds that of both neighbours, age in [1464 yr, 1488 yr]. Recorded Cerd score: 0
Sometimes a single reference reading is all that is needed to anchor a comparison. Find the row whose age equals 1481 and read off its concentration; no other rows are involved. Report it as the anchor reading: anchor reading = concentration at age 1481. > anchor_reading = 7.526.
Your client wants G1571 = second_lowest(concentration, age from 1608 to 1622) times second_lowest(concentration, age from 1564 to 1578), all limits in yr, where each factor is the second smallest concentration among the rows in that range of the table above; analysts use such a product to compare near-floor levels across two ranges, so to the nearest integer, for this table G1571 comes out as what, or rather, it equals 57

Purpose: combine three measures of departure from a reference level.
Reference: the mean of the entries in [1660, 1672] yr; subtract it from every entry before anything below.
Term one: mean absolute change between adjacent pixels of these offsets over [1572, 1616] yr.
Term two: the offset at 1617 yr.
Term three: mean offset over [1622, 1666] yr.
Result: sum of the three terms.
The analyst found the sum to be 0.95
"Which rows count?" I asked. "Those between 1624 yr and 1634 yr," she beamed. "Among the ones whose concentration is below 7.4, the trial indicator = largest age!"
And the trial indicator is 1633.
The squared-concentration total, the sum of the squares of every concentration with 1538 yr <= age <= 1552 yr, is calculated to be 429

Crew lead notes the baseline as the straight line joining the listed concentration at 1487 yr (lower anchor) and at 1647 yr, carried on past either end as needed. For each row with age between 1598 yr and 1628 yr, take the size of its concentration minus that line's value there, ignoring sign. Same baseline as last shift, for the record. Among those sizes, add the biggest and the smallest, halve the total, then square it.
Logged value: 11.1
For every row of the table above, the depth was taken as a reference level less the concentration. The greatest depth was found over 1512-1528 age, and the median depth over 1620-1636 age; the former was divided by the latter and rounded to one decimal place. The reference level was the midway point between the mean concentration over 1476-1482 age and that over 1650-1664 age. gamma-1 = 1.6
